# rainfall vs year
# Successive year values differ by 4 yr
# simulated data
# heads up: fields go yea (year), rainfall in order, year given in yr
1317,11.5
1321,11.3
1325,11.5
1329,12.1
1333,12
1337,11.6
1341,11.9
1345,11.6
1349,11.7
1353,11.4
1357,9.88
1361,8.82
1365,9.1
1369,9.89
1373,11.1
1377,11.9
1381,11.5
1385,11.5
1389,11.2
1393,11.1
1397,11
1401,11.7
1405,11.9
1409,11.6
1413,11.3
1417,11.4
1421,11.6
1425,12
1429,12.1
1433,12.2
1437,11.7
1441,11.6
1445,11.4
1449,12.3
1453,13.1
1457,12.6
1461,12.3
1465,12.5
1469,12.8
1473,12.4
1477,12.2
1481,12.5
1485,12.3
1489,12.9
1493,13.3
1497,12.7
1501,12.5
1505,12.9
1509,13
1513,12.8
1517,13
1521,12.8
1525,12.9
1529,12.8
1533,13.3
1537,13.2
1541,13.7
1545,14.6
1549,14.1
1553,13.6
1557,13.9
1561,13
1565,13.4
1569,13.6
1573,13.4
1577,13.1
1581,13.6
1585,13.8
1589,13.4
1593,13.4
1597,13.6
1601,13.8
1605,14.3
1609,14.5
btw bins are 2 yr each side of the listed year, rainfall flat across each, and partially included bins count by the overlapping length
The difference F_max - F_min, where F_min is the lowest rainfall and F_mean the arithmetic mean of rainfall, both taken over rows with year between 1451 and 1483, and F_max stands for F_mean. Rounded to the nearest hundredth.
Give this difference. 0.35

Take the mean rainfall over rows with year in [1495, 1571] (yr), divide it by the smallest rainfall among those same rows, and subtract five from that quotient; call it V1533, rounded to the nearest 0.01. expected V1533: -3.94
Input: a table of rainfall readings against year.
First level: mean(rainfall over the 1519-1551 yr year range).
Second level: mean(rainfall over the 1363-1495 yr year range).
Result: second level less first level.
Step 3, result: -1.6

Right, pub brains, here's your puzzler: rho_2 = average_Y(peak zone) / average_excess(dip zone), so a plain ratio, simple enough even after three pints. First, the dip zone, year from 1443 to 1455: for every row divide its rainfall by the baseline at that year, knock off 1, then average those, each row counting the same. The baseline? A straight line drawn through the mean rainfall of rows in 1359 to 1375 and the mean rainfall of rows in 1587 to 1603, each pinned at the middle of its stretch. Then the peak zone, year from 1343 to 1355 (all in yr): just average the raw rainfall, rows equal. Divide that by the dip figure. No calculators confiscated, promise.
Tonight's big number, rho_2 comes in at 111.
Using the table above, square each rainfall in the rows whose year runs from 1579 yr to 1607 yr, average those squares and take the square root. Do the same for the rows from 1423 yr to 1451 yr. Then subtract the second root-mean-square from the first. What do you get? 1.8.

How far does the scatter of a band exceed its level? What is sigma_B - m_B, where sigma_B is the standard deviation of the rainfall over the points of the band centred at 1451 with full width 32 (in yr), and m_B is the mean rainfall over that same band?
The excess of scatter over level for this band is -11.6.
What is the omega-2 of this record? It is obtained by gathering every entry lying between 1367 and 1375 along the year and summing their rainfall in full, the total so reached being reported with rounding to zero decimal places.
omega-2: 21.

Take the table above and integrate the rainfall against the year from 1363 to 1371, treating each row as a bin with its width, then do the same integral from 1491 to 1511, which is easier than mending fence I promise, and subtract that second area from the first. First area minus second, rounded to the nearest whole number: -182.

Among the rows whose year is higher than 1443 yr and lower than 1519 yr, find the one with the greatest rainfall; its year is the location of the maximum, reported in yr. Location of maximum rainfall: 1493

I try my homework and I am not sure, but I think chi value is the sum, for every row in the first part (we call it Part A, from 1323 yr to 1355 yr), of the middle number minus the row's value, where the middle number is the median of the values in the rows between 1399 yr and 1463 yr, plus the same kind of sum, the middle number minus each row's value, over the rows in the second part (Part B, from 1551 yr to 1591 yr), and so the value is -16.2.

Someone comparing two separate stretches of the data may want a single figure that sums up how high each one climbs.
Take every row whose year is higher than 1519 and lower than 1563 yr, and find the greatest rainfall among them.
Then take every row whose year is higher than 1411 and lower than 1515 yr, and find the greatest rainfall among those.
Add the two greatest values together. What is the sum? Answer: 27.9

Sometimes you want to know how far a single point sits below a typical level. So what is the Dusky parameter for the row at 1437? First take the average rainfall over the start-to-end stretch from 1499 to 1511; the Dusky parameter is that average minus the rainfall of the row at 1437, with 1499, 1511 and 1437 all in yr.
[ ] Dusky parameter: 1.1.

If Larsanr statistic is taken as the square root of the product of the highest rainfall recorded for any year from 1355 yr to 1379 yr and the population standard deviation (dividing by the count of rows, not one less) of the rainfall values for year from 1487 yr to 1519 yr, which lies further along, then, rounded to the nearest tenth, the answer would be 1.6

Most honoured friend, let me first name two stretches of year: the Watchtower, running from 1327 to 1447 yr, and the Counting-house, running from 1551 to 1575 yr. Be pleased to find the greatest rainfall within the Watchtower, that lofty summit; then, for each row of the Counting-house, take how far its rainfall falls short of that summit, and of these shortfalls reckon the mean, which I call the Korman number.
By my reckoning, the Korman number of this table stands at -1.3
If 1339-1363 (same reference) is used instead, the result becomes 1.3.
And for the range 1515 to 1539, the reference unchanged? -0.8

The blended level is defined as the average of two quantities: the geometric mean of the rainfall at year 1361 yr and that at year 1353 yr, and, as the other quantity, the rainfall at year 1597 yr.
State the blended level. 11.8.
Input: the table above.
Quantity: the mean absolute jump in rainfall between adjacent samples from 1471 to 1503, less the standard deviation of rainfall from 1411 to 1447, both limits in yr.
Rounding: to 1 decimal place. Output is 0.0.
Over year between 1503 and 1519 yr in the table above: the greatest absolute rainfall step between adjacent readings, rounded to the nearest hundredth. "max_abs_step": 0.20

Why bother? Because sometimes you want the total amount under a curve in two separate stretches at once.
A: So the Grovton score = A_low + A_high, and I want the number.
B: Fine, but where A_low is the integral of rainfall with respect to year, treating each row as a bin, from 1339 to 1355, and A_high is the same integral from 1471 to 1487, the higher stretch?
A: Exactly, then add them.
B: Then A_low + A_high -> 384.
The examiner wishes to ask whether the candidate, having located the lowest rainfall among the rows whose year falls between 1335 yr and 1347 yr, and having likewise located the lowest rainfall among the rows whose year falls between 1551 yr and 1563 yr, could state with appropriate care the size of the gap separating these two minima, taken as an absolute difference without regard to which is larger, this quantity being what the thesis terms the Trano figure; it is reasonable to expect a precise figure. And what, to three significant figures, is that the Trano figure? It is 1.40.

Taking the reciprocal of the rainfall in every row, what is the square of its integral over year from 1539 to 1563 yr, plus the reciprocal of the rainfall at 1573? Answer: 3.1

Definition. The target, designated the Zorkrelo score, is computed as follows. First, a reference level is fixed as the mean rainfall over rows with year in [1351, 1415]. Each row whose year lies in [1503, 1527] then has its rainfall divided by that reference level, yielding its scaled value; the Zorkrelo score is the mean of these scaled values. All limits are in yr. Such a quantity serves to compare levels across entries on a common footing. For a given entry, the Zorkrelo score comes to 1.180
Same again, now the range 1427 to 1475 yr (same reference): 1.121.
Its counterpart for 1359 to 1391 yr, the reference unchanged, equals 0.972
